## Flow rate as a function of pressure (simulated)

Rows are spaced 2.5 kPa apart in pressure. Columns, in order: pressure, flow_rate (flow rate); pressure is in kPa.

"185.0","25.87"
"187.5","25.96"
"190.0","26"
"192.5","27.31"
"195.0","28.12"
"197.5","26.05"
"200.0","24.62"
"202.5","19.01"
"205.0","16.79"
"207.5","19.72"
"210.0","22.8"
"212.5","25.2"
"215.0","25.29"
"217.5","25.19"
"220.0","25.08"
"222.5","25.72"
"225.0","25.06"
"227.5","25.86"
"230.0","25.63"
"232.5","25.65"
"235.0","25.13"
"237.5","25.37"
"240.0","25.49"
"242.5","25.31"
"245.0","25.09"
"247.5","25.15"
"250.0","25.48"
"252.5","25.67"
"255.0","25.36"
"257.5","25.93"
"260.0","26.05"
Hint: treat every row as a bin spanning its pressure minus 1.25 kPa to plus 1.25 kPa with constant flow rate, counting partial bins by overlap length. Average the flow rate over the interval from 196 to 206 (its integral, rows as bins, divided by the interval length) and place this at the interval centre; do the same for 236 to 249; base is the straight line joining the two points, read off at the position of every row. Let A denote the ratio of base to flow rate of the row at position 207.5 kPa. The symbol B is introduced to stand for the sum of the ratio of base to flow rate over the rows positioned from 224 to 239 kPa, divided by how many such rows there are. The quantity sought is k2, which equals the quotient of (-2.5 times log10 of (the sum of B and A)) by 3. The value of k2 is -0.268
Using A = 1.14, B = 0.96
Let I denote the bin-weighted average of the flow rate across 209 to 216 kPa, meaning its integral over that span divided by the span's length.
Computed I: 24.5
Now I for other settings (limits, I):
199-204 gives 21.4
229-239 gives 25.4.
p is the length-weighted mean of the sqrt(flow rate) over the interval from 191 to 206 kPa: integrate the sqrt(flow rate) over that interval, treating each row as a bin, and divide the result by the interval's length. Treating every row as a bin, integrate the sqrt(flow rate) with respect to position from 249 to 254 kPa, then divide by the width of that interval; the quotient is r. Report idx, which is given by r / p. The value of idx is 1.041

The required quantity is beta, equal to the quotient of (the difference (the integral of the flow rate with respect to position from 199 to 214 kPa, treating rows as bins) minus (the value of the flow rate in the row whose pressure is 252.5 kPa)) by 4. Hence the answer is 74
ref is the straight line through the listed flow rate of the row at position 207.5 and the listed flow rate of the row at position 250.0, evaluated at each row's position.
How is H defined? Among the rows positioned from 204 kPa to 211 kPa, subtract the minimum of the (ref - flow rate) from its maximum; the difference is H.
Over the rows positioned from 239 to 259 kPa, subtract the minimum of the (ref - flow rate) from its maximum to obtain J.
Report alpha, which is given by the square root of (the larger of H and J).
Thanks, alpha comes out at 2.3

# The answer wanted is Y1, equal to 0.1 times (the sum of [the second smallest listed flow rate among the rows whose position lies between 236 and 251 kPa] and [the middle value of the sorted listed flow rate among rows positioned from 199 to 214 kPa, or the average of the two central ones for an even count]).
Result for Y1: 4.6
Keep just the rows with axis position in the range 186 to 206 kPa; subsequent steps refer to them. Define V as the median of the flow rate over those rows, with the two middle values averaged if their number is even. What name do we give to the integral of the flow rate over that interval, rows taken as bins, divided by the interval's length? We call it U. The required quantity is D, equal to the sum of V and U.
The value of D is 50.3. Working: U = 24.3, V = 26.0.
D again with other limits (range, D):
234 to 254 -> 50.7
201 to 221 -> 46.3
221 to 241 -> 51.0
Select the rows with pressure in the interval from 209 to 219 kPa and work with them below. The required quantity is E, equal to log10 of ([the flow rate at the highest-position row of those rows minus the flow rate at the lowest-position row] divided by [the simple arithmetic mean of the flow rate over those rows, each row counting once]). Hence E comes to -1.01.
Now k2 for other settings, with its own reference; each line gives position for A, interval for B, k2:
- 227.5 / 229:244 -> -0.233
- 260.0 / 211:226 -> -0.242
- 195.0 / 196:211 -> -0.216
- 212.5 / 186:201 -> -0.196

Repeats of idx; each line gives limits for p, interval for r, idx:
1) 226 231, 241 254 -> 0.993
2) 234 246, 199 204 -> 0.918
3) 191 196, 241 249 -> 0.955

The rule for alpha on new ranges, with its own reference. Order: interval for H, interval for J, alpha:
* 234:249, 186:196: 1.3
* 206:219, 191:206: 3.6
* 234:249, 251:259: 1.3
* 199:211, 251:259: 2.9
